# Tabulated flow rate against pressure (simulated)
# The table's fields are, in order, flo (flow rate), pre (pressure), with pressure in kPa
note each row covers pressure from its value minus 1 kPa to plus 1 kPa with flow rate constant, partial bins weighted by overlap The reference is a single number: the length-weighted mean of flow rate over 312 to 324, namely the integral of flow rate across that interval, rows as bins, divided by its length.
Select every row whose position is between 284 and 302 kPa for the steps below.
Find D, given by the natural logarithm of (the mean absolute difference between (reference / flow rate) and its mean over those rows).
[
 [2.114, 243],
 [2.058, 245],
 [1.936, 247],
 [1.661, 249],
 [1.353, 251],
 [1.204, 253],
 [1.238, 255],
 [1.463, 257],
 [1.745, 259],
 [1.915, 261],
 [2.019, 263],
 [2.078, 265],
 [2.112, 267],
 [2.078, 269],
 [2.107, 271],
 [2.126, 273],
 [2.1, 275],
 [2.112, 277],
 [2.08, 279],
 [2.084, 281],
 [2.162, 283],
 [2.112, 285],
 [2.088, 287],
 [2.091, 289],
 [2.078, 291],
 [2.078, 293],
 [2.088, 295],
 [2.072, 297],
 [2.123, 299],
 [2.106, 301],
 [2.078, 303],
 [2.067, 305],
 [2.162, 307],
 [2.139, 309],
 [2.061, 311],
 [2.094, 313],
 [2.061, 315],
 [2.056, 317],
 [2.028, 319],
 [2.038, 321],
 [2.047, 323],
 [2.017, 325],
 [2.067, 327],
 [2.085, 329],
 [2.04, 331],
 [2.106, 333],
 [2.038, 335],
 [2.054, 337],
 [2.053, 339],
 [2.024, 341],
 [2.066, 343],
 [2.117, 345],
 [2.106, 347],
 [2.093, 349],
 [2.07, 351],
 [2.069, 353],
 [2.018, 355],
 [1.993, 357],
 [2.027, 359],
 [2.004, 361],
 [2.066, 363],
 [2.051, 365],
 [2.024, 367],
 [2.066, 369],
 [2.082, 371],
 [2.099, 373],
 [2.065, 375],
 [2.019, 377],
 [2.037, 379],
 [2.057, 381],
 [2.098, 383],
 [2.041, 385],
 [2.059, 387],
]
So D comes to -5.04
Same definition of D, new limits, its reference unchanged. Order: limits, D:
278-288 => -4.45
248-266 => -1.45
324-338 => -4.46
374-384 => -4.55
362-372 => -4.84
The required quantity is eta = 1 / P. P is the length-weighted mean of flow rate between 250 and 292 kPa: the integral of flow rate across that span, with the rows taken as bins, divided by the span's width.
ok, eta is 0.521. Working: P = 1.921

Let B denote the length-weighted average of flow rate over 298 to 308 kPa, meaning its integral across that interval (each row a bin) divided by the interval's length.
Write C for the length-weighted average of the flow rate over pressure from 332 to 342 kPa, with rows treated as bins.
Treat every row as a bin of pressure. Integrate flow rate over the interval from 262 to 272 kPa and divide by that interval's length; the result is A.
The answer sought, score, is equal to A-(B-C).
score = 2.03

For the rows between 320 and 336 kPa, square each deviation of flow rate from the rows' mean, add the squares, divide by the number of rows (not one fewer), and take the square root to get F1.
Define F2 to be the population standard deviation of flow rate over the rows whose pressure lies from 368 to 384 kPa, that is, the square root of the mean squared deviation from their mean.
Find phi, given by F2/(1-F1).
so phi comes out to 0.027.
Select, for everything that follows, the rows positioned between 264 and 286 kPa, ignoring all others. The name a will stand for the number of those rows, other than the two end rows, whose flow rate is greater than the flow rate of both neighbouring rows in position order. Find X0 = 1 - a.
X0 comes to -3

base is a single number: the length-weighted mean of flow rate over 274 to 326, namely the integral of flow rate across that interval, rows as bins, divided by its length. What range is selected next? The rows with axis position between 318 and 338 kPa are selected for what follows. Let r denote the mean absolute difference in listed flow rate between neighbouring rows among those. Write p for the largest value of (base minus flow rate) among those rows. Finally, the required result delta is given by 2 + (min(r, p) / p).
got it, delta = 2.51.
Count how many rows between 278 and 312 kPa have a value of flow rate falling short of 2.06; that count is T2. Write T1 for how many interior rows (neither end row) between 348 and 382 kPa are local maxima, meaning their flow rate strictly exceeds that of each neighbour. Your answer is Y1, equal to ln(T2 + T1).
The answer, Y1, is 1.1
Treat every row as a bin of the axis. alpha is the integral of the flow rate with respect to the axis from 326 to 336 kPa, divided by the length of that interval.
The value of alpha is 2.067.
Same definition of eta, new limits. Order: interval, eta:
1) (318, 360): 0.487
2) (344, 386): 0.486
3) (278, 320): 0.478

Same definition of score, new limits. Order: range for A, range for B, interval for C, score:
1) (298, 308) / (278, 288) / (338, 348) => 2.08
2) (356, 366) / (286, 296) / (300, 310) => 2.05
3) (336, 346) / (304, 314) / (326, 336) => 2.03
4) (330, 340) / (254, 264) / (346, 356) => 2.45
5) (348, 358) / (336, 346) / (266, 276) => 2.09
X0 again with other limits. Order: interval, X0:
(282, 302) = -2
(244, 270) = 0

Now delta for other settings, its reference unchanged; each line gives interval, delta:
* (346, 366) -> 2.30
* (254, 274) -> 2.13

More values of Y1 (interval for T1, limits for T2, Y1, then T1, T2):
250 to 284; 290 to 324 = 1.9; 3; 4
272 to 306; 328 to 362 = 2.6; 5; 9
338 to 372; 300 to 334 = 2.2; 3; 6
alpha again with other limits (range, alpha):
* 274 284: 2.108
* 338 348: 2.073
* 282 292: 2.106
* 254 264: 1.676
